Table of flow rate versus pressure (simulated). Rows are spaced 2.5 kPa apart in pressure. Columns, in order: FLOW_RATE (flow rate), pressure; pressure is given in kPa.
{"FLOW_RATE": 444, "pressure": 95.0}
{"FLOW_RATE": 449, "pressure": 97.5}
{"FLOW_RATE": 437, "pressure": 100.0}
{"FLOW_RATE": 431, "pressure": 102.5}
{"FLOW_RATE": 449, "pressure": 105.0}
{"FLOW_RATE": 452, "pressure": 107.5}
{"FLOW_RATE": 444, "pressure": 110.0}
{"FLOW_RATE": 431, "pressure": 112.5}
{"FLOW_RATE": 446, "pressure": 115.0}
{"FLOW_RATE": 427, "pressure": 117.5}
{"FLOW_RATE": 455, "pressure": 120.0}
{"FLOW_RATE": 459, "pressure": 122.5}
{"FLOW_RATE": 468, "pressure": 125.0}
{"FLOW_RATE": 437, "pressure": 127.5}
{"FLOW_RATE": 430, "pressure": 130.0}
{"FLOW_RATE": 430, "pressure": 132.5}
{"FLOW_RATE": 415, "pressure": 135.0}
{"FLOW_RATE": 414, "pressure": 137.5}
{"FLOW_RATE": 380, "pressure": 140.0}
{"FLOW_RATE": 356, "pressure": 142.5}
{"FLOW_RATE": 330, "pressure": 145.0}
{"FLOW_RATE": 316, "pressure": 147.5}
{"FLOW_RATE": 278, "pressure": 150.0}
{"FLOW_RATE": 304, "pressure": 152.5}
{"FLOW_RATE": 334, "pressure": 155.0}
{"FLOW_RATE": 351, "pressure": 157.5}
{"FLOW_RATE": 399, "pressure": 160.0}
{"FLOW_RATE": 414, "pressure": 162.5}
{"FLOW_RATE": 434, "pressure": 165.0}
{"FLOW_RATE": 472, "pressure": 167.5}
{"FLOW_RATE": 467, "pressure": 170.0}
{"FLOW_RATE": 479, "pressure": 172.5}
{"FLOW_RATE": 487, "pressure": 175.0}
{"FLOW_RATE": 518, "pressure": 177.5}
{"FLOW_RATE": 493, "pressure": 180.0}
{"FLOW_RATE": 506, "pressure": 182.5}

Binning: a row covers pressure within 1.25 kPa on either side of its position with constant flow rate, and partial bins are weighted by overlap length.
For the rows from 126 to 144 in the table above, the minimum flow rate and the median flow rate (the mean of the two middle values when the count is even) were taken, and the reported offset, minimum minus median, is -59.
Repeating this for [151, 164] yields -47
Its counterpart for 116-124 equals -28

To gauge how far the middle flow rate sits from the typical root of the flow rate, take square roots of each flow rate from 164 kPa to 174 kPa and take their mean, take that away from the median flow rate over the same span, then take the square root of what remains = 21.2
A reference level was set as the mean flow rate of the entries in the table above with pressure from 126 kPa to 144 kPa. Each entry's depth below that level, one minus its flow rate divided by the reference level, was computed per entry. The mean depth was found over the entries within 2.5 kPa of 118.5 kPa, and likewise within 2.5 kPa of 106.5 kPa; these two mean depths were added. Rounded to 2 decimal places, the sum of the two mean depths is -0.18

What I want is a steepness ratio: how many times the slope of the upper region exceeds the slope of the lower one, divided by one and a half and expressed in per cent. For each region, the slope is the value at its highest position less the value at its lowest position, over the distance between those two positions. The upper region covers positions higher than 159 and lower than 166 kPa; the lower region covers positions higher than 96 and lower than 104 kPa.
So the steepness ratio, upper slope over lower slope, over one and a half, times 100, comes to -130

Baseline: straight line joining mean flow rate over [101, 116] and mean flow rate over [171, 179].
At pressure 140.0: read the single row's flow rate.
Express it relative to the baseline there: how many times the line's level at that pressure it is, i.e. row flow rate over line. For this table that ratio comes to 0.81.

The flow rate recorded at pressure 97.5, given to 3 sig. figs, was 449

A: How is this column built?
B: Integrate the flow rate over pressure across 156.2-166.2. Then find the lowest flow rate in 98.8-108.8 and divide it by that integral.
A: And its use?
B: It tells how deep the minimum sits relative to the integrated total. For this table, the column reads 0.108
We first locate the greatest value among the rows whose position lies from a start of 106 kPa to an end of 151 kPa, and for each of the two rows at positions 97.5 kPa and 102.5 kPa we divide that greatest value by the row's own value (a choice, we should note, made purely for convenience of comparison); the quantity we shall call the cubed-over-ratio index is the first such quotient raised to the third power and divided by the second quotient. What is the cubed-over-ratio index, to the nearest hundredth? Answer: 1.04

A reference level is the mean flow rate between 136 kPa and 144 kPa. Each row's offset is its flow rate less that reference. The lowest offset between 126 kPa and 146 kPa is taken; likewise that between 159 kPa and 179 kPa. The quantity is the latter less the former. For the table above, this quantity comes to 69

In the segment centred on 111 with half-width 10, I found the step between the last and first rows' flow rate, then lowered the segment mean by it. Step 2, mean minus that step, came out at 418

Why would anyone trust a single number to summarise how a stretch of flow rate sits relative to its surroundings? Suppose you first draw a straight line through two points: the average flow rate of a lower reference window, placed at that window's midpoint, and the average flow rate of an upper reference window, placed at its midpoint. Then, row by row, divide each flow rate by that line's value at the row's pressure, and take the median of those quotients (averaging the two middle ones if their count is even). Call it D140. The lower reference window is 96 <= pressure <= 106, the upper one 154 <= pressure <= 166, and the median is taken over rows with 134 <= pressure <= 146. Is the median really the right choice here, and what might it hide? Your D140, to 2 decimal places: 0.94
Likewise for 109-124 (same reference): 1.03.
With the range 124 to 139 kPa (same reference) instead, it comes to 1.04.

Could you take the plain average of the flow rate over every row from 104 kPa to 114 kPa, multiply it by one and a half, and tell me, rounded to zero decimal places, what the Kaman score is 666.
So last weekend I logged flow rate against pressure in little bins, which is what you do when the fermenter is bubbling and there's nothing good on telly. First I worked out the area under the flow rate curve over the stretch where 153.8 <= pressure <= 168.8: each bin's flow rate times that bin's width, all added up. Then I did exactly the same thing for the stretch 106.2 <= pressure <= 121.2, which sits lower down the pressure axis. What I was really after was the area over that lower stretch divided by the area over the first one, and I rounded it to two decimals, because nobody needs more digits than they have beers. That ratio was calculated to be 1.10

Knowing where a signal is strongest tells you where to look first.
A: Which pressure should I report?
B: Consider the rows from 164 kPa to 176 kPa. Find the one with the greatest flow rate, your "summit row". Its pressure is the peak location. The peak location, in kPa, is 175.0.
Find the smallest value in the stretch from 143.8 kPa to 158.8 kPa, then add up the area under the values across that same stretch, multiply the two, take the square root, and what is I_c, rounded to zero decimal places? 1153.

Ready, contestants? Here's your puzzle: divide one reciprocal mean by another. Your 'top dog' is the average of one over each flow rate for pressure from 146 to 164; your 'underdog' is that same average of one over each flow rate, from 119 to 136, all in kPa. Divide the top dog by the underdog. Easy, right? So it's 1.3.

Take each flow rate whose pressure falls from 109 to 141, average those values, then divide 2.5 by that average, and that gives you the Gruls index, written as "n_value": 0.0058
